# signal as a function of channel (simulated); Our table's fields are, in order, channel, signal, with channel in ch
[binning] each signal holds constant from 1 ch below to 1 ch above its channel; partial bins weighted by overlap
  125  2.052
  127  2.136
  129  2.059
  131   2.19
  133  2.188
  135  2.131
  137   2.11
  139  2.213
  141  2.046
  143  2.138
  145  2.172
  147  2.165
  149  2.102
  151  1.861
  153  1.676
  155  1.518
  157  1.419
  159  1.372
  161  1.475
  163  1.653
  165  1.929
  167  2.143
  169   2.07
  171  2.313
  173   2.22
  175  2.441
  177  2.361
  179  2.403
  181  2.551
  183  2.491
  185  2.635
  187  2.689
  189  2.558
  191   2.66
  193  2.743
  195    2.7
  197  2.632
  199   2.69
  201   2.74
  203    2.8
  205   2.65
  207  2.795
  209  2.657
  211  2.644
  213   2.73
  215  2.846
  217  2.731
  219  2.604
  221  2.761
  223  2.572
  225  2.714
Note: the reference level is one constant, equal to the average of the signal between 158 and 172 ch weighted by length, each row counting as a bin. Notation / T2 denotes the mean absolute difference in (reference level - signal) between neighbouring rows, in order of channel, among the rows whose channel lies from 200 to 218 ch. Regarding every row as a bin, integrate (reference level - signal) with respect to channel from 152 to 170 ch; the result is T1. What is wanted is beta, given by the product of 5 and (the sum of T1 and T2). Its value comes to 15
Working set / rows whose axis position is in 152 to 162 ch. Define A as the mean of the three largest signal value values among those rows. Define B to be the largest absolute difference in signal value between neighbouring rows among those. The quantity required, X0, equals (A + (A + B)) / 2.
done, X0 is 1.6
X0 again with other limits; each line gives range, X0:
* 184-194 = 2.8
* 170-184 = 2.6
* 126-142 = 2.3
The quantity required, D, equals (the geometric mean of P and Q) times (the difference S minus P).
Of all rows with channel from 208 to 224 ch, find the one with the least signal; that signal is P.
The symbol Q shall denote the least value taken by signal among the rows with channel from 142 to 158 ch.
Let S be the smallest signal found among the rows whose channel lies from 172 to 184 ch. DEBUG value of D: -0.7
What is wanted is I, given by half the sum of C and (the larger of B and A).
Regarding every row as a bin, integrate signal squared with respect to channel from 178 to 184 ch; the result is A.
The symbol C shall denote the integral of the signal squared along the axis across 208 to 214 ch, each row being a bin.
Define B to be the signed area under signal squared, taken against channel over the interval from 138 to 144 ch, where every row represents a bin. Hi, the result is 40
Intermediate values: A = 37.0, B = 27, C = 43.0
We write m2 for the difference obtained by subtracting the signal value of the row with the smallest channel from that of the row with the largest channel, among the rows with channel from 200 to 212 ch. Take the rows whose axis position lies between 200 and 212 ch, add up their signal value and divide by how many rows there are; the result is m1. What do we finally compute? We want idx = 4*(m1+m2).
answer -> 10.5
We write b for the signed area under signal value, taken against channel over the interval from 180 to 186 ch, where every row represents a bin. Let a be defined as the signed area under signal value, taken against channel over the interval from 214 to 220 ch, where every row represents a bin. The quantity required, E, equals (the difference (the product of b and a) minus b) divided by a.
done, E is 14.4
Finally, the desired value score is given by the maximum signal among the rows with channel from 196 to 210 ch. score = 2.8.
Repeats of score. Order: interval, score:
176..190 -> 2.689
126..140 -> 2.213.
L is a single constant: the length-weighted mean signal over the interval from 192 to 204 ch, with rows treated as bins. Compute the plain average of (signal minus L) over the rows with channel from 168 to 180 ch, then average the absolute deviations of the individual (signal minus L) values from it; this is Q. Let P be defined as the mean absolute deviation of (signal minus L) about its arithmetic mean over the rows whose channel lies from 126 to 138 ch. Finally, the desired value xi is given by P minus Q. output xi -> -0.07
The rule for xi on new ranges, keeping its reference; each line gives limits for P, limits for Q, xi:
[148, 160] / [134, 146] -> 0.18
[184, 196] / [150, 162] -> -0.10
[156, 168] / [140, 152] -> 0.16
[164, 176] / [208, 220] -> 0.07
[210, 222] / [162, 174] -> -0.11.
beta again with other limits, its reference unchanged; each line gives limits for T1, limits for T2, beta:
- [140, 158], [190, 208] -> -4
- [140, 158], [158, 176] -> -4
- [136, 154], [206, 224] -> -18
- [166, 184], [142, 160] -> -43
